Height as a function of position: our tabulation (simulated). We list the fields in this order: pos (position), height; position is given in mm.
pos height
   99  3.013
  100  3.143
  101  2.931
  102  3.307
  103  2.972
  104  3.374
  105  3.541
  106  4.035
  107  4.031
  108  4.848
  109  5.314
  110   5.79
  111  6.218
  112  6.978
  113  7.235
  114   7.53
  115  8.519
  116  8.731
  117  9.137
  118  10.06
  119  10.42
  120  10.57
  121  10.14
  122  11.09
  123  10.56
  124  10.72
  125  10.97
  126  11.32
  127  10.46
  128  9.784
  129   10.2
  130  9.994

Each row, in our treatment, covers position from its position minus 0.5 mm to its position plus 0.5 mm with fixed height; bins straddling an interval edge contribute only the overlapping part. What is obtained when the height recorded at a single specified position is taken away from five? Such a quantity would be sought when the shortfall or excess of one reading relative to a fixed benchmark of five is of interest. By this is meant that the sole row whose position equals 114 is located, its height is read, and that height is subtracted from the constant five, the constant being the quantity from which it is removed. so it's -2.5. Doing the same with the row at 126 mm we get -6.3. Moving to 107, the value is 1.0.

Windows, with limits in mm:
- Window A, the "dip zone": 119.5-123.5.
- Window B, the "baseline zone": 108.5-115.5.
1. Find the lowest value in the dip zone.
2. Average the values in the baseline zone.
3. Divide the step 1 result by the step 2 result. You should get 1.5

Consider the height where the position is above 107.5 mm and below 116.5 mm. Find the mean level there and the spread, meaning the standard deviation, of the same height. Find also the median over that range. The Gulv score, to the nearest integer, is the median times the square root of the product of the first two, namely 21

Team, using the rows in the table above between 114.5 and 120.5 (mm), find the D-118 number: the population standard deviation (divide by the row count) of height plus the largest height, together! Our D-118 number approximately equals 11.4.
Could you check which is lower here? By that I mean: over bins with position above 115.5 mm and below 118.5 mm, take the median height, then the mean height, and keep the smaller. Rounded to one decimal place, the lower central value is 9.1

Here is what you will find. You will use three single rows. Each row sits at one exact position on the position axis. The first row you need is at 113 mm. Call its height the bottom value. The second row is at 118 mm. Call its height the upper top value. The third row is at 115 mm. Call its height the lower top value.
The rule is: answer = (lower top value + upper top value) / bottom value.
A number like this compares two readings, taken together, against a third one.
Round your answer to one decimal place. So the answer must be 2.6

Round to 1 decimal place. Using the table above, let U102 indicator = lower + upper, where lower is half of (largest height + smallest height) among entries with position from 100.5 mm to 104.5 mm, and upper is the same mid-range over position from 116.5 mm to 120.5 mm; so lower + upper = 13.0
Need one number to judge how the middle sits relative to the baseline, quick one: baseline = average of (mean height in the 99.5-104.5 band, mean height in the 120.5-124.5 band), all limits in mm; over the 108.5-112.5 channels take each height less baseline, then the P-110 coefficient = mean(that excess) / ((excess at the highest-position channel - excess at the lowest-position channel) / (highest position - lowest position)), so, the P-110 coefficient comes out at -1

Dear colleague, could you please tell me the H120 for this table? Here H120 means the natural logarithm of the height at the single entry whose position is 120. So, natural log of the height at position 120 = 2.4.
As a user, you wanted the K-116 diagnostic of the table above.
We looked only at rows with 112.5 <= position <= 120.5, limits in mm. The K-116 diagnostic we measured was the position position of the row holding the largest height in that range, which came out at 120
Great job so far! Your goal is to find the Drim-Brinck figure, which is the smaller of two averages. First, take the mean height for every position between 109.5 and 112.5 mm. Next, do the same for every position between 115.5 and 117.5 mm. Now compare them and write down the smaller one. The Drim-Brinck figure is 6.3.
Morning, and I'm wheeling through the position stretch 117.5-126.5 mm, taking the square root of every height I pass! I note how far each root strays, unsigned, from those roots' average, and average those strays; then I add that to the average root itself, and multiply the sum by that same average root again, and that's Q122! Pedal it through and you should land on 11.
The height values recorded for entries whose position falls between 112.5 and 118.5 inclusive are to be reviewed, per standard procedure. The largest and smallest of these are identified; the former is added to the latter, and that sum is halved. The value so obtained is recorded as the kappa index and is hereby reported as 9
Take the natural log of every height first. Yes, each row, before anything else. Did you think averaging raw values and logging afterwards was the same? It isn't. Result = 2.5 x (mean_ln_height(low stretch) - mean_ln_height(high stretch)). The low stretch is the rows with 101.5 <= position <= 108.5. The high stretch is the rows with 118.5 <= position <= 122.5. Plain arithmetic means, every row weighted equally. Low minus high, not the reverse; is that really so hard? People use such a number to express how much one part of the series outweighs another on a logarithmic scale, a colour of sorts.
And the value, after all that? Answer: -2.6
